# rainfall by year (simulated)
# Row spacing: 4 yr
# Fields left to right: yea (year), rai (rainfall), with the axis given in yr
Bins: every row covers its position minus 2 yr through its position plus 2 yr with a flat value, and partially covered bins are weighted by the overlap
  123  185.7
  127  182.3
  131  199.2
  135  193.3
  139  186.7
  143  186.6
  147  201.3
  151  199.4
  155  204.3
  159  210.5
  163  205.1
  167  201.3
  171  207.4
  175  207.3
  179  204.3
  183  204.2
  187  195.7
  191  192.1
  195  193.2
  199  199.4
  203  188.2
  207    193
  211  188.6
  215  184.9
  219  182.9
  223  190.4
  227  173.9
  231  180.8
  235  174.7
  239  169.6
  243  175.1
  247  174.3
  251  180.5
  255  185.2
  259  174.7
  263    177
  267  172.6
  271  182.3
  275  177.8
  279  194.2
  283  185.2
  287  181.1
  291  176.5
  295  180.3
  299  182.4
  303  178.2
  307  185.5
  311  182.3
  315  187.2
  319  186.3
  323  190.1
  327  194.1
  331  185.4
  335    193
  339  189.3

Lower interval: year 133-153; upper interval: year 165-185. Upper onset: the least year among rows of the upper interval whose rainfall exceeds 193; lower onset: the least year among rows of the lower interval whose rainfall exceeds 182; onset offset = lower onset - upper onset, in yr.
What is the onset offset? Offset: -32 yr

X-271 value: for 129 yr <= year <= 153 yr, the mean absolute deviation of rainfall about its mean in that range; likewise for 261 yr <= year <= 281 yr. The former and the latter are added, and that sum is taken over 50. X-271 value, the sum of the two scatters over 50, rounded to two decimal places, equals 0.23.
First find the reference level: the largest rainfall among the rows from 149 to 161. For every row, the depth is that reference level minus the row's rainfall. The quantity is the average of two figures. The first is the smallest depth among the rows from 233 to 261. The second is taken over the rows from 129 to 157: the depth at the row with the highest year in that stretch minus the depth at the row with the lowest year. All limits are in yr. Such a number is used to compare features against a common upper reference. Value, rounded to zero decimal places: 10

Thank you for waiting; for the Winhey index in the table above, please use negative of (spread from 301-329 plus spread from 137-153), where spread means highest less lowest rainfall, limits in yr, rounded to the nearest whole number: -31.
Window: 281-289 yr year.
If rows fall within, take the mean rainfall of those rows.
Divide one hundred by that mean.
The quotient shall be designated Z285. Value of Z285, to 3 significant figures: 0.546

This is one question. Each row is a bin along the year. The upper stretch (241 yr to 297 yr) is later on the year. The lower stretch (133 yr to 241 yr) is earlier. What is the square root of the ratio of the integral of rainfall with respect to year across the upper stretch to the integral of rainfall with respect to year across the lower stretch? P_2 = 0.69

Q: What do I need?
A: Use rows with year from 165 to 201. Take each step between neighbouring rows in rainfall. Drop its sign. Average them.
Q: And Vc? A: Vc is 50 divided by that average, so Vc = 14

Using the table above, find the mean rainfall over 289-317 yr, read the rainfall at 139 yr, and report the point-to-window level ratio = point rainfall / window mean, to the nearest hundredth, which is 1.03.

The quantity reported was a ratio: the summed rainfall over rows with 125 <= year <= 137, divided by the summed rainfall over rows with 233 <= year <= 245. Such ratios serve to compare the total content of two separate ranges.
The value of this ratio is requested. 1.11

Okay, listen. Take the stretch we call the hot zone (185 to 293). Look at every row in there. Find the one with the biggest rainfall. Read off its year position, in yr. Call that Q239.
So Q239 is 199 yr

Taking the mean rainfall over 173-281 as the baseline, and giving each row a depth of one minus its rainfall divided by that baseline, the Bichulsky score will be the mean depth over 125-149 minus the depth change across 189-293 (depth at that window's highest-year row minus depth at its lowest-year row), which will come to -0.11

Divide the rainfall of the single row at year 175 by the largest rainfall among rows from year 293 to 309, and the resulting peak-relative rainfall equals 1.12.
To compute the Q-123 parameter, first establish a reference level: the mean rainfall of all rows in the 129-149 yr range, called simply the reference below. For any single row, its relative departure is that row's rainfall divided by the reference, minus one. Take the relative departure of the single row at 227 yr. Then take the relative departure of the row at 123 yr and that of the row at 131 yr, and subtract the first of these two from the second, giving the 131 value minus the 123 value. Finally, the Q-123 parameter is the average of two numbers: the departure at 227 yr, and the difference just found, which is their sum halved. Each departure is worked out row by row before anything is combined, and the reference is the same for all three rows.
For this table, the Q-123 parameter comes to -0.02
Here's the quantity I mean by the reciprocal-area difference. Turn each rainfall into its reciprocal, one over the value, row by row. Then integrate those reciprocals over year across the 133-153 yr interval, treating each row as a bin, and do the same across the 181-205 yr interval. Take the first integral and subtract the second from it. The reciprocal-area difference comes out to -0.02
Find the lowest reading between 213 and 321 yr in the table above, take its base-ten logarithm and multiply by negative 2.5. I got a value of -5.57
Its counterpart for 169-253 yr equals -5.57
